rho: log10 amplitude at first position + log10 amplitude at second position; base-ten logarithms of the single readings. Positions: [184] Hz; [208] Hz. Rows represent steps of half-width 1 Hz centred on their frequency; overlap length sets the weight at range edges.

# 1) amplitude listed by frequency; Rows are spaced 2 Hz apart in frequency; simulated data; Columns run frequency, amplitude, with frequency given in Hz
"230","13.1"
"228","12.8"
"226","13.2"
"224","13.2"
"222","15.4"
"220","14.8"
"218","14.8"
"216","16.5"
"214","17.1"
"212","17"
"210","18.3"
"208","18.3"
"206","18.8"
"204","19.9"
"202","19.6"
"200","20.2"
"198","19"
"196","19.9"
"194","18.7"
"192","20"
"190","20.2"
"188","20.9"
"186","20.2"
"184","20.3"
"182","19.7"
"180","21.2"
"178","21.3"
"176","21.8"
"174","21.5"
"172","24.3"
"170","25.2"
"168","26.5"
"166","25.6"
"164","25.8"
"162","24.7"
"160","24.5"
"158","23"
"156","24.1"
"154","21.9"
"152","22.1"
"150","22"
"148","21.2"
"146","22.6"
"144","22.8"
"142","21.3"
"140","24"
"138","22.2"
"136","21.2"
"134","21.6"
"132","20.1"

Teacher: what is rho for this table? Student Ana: 2.57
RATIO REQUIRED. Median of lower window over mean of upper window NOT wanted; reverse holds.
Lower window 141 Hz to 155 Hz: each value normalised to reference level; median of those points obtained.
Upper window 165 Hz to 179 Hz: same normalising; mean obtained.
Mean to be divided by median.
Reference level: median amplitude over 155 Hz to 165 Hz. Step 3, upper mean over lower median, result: 1.08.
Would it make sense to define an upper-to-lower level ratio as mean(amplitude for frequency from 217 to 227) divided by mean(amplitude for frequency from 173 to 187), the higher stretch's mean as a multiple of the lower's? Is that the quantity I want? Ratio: 0.68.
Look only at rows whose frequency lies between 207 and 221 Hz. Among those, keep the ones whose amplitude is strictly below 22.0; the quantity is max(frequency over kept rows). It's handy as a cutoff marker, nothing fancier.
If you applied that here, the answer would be 220 Hz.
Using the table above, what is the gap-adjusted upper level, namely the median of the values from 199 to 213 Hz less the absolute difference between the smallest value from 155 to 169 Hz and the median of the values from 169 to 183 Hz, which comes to 17.3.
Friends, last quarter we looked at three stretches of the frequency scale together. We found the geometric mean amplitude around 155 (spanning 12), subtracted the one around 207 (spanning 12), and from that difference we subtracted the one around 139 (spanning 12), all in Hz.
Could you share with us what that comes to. -17.9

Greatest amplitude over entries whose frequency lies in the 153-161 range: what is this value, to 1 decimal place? 24.5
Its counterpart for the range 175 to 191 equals 21.8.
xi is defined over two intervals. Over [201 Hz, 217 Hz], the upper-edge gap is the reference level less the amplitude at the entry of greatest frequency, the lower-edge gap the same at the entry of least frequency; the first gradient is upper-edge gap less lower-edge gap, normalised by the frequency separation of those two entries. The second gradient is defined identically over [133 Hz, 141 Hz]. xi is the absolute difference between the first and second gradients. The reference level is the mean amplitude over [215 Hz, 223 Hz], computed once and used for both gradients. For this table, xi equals 0.6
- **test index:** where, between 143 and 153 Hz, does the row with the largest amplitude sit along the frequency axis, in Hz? 144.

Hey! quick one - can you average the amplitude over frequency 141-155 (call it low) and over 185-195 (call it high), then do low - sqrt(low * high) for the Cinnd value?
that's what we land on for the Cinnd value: 1.0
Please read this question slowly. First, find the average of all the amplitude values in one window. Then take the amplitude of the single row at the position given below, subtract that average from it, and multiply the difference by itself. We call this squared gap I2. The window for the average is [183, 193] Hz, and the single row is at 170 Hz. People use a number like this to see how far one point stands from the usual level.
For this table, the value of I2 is 24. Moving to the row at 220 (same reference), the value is 30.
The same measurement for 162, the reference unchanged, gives 19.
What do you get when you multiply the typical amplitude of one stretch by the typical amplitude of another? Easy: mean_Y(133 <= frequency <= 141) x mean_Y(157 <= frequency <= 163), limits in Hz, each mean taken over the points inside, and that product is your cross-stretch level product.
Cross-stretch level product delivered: 535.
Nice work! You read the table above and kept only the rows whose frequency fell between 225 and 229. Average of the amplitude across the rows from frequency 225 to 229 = 13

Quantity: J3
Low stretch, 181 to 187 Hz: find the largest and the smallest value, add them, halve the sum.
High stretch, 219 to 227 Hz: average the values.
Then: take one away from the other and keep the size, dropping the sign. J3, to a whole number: 6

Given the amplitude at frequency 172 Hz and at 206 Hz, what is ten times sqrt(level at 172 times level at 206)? 214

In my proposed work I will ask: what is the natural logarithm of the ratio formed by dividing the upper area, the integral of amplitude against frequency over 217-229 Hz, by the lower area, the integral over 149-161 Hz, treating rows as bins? -0.49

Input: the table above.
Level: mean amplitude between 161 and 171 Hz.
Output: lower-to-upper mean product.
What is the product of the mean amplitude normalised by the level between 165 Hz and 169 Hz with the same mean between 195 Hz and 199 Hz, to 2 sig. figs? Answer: 0.78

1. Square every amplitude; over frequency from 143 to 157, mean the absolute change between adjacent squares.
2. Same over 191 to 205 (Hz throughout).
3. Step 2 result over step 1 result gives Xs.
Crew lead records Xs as 0.98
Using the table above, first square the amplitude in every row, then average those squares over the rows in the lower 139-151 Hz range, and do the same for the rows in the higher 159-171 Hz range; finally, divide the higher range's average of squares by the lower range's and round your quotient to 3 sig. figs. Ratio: 1.29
